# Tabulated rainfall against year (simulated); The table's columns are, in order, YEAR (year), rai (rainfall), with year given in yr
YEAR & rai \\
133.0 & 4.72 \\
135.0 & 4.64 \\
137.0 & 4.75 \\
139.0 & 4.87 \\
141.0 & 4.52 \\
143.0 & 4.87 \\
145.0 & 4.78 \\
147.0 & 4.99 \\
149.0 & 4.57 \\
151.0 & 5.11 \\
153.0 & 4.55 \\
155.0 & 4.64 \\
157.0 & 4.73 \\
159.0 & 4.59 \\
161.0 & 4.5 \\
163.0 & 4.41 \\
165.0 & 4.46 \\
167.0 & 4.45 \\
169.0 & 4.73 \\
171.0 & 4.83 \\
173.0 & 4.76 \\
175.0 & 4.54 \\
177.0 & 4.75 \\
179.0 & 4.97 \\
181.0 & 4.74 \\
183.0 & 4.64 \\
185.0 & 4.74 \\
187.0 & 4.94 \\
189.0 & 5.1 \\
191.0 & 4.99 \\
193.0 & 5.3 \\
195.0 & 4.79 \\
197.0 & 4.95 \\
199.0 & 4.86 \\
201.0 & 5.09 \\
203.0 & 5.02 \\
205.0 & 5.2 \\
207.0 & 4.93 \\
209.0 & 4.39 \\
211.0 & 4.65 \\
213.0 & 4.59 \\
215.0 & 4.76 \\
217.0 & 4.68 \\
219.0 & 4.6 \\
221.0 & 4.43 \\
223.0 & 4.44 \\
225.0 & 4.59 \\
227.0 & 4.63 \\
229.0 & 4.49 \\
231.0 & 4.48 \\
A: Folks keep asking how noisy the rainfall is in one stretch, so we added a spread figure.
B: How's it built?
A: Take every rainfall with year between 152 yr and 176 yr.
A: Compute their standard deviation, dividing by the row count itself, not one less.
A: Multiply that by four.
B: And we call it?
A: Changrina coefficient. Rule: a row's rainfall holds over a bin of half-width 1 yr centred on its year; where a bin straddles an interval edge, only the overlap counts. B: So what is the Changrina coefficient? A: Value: 0.53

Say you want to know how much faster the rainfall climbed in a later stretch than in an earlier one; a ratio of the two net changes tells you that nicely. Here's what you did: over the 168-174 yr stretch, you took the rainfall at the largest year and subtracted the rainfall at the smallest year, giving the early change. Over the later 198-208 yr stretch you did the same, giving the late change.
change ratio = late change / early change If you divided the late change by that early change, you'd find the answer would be 2.3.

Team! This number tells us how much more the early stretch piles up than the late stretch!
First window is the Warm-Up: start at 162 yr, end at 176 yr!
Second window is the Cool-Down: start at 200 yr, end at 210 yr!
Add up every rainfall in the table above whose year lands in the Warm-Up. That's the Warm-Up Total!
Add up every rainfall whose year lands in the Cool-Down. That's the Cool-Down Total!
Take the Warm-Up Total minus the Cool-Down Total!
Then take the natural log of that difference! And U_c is 2.02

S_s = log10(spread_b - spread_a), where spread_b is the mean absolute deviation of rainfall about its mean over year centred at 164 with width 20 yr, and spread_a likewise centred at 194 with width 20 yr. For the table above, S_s -2.22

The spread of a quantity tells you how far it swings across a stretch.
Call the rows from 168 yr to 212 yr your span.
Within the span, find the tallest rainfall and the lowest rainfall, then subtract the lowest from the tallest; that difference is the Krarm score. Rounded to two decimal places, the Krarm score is 0.91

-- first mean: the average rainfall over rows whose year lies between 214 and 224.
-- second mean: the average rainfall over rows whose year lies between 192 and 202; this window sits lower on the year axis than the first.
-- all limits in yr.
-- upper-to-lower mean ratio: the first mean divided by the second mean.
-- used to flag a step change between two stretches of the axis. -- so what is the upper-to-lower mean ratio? 0.92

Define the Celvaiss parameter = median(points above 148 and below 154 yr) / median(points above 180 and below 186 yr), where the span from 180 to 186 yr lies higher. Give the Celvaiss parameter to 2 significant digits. 0.96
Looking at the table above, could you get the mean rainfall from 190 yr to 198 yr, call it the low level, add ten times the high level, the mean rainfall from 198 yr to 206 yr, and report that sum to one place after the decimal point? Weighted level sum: 55.4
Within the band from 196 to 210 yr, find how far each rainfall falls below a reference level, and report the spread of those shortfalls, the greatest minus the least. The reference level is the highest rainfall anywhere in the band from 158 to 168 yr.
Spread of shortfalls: 0.81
